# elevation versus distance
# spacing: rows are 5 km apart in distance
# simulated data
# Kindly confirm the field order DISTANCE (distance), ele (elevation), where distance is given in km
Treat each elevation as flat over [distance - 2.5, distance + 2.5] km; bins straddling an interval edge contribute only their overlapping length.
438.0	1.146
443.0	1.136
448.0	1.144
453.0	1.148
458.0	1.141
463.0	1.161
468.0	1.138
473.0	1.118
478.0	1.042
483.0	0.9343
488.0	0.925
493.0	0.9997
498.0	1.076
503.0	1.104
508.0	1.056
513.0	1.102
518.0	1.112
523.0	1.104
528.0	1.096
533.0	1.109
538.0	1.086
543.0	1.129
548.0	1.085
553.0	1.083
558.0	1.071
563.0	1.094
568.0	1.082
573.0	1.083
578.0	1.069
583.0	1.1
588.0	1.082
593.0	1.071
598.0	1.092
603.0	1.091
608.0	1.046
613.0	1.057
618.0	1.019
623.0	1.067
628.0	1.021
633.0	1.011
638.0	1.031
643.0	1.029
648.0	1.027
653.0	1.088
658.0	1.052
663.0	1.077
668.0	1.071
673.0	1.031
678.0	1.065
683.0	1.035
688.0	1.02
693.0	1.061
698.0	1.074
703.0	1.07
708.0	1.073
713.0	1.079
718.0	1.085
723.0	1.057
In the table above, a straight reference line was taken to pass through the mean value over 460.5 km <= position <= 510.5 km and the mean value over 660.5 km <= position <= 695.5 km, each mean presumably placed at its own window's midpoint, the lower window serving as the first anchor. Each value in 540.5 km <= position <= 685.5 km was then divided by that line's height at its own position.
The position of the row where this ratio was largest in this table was 543.0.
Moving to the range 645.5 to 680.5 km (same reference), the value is 653.0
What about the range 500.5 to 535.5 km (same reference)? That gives 518.0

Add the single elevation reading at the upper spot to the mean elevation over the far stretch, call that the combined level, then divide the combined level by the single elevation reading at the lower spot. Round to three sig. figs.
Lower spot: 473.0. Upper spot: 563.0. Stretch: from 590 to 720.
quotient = 1.92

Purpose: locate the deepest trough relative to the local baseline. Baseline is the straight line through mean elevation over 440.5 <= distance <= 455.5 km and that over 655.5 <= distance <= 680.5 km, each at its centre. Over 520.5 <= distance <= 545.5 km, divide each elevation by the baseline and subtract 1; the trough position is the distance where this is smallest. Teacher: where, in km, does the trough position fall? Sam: 538.0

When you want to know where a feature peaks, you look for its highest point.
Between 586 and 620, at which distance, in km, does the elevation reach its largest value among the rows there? 598.0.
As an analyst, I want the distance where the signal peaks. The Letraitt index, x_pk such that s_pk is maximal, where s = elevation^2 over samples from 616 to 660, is 653.0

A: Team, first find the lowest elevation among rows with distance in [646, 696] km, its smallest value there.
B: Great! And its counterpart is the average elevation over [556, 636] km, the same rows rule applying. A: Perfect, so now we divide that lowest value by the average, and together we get 0.957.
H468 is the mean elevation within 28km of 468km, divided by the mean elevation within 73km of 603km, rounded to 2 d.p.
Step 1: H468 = 1.01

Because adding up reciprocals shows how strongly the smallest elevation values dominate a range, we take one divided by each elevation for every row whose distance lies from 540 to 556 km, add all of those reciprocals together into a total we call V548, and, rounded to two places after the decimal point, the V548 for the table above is 2.73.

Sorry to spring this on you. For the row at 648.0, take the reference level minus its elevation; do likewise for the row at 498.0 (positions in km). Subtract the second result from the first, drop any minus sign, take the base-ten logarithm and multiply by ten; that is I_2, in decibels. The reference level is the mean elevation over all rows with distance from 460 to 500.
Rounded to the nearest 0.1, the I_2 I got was -13.1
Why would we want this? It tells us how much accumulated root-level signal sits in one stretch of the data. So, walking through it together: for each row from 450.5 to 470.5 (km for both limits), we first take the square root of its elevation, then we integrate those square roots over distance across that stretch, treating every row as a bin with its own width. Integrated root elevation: 21.4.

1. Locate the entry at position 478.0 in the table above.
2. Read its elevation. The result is 1.042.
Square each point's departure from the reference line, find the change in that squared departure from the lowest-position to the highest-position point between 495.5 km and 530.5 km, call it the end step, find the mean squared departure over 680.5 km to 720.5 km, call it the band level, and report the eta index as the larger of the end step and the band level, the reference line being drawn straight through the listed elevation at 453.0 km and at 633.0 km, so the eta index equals 0.011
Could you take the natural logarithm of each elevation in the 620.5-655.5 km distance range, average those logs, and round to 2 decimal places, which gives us 0.04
